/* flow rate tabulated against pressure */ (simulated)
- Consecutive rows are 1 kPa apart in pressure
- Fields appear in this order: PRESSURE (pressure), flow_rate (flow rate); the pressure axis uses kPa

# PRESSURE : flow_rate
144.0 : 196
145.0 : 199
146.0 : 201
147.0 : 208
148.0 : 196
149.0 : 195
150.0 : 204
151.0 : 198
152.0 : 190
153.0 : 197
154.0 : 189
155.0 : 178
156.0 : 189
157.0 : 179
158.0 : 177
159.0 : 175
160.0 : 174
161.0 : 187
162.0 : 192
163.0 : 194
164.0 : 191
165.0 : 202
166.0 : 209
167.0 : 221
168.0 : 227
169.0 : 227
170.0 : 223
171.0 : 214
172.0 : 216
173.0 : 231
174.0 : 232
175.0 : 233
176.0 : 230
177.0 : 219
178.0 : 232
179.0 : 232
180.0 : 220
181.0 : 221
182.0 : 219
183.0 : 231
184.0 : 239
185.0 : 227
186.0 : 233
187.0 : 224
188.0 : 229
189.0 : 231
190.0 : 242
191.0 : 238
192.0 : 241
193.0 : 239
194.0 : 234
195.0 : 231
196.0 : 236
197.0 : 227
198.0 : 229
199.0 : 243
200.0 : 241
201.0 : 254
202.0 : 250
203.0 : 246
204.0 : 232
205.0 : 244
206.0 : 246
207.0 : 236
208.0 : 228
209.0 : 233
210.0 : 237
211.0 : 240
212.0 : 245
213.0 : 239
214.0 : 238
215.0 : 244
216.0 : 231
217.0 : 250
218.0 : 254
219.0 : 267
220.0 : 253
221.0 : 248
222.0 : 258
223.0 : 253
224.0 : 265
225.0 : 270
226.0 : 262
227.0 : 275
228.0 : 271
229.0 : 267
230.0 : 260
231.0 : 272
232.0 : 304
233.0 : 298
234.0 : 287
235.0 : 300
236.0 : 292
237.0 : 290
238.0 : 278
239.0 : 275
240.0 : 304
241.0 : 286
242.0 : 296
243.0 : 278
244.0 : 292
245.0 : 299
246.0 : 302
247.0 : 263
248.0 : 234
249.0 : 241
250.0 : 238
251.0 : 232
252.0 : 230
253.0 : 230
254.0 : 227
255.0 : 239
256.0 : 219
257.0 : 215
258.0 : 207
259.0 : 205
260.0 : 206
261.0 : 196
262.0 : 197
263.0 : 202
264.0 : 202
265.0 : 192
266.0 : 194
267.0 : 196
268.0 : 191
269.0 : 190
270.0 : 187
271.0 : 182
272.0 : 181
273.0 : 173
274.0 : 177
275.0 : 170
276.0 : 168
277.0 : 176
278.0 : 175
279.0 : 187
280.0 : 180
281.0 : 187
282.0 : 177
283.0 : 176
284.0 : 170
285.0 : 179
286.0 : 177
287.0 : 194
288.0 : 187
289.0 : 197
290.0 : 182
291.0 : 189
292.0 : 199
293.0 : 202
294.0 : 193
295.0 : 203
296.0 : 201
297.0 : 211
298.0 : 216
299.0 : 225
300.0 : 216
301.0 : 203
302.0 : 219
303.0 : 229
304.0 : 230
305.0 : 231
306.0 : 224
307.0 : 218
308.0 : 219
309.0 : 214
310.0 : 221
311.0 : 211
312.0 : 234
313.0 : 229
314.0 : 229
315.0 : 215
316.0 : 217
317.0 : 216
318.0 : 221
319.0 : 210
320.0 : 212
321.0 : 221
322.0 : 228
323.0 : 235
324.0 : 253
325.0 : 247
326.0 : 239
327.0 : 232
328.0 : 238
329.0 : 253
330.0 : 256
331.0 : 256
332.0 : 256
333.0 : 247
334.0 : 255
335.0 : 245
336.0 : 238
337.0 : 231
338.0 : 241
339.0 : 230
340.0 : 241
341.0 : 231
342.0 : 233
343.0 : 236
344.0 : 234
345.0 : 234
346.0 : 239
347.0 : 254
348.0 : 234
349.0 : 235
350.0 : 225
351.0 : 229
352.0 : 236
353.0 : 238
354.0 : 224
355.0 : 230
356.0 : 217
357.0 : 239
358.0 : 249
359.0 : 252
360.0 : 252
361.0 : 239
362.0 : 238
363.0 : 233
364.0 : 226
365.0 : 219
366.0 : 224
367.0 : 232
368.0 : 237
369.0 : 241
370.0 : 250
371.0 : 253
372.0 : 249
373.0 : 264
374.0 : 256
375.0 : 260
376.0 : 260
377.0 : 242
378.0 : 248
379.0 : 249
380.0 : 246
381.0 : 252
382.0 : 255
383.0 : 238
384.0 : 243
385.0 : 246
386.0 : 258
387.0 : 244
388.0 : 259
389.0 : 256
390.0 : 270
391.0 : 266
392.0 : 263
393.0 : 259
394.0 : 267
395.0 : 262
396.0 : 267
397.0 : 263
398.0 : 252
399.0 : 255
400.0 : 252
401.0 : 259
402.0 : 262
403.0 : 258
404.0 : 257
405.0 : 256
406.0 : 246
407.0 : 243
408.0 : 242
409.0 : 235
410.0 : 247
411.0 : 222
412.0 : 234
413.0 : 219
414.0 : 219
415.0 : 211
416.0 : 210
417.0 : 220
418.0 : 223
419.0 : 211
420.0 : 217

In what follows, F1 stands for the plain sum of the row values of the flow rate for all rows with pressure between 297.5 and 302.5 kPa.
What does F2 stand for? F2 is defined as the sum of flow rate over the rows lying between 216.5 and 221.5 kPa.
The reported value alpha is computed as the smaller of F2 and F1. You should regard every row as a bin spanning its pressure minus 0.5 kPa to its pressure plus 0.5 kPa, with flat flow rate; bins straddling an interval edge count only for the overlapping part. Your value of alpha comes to 1079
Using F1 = 1079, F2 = 1272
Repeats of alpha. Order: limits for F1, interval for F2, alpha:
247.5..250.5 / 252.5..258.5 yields 713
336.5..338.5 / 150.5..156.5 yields 472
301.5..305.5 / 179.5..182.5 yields 660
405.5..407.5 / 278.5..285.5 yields 489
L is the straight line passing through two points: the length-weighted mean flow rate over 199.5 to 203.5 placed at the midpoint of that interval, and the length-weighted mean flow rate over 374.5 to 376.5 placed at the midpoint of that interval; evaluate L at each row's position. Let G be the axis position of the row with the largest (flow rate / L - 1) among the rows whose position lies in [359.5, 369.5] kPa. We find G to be 360.0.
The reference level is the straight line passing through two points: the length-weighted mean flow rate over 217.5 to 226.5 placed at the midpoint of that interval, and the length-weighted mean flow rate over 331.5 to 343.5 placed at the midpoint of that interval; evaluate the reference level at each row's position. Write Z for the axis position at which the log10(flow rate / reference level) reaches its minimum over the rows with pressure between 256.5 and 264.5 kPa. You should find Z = 261.0 kPa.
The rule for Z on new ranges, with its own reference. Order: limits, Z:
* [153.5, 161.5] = 160.0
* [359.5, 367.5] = 365.0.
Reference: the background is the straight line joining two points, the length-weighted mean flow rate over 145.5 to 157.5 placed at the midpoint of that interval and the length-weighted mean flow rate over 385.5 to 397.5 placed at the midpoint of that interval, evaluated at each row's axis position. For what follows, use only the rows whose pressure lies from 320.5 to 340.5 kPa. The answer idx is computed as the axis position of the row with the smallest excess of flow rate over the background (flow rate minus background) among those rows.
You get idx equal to 321.0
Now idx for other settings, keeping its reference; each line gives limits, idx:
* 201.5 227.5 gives 208.0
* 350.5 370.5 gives 365.0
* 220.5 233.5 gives 221.0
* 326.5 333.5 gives 327.0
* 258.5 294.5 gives 284.0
